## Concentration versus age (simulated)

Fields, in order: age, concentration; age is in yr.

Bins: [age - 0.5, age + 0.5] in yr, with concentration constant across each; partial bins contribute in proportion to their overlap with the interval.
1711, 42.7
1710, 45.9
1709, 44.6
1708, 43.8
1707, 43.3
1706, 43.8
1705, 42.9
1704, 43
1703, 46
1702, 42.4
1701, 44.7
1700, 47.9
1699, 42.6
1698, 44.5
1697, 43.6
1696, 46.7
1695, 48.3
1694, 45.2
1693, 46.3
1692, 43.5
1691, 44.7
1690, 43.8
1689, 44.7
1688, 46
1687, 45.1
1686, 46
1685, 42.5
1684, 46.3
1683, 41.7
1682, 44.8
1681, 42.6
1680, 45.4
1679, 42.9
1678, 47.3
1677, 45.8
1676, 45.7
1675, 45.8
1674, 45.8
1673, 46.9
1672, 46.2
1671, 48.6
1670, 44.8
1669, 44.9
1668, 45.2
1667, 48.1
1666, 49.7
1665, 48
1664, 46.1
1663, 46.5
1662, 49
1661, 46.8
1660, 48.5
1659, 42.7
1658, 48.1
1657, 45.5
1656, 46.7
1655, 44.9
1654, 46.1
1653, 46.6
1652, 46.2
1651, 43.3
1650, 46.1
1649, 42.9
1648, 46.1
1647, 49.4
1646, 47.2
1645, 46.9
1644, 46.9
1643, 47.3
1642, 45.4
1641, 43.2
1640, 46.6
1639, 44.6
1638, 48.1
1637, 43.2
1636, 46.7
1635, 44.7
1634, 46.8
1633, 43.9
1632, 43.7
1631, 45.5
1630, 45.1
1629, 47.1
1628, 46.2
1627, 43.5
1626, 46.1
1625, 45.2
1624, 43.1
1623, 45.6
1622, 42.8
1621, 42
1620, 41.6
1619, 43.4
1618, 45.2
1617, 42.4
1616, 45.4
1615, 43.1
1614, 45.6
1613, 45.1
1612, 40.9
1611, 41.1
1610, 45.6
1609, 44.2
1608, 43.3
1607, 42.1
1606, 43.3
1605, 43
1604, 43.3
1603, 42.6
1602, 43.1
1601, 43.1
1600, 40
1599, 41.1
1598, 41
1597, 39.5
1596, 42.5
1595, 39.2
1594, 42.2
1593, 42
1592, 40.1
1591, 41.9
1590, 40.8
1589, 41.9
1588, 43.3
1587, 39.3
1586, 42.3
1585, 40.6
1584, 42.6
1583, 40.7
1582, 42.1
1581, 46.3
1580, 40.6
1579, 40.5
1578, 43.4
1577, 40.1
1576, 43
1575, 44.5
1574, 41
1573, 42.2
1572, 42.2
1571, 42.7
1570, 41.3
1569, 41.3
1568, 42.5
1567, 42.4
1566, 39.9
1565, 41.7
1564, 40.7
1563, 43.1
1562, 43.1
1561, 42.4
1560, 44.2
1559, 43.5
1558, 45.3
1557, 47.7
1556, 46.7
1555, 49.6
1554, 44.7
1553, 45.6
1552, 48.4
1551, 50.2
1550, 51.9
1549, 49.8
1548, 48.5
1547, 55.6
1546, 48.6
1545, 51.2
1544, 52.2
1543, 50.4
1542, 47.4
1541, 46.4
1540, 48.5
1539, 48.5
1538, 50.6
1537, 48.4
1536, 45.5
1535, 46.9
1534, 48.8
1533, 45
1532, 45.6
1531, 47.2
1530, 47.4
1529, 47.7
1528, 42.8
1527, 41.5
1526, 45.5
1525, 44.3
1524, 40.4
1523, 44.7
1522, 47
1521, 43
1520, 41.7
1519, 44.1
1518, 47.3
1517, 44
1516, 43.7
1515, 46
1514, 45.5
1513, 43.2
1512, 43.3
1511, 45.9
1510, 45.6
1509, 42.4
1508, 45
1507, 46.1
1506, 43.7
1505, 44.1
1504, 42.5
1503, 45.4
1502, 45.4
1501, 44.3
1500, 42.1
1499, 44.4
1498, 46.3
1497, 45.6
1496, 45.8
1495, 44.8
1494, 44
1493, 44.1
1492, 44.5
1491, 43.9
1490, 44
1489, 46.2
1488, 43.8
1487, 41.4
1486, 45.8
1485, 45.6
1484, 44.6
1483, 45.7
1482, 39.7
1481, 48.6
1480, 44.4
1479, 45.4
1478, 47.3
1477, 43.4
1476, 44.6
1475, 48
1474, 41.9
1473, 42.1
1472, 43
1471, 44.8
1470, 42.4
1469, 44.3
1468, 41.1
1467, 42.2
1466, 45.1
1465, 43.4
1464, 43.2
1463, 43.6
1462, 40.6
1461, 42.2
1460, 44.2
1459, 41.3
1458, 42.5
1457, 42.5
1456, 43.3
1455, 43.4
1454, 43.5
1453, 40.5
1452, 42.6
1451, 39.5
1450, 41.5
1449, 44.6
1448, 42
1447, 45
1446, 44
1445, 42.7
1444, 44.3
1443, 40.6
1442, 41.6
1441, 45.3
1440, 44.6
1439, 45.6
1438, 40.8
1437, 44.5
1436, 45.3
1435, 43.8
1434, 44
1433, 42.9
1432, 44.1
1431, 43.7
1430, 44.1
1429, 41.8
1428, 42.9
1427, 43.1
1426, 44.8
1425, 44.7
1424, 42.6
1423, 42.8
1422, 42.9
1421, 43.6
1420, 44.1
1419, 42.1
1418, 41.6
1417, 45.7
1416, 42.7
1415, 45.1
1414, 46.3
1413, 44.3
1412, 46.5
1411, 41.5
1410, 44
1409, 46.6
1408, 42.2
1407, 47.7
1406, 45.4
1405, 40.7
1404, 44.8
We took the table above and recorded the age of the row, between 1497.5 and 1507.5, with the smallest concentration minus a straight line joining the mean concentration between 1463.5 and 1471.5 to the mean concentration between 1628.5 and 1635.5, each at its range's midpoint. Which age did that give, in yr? 1500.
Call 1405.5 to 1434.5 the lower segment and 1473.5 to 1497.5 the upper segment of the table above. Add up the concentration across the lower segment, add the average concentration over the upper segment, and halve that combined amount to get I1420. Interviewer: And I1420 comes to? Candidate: 659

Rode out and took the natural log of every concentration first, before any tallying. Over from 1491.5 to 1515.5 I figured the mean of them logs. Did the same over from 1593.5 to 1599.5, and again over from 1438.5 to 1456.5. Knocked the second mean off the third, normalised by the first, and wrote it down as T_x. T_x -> 0.013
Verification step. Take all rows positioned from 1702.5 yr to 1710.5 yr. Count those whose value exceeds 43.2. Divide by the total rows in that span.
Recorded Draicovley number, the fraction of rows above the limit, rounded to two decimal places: 0.75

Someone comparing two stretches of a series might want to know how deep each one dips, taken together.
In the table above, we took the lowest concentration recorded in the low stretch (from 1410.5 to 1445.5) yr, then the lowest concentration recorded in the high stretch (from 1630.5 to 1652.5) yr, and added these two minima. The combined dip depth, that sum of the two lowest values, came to 83.5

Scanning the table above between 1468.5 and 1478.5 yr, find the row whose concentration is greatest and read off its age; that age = 1475 yr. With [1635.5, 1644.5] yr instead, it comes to 1638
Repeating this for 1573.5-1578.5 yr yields 1575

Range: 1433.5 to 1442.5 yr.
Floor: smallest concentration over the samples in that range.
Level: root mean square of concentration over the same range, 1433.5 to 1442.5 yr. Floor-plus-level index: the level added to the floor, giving 84.8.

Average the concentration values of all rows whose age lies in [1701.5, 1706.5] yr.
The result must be 43.6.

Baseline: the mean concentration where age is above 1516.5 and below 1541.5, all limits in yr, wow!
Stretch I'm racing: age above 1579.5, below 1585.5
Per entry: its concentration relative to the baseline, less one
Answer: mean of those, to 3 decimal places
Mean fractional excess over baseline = -0.078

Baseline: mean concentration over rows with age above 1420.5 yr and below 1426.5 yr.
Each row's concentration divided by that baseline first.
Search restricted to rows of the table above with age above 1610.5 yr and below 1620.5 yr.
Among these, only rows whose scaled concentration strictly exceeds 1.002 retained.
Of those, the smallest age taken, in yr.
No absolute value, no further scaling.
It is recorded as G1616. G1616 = 1613 yr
